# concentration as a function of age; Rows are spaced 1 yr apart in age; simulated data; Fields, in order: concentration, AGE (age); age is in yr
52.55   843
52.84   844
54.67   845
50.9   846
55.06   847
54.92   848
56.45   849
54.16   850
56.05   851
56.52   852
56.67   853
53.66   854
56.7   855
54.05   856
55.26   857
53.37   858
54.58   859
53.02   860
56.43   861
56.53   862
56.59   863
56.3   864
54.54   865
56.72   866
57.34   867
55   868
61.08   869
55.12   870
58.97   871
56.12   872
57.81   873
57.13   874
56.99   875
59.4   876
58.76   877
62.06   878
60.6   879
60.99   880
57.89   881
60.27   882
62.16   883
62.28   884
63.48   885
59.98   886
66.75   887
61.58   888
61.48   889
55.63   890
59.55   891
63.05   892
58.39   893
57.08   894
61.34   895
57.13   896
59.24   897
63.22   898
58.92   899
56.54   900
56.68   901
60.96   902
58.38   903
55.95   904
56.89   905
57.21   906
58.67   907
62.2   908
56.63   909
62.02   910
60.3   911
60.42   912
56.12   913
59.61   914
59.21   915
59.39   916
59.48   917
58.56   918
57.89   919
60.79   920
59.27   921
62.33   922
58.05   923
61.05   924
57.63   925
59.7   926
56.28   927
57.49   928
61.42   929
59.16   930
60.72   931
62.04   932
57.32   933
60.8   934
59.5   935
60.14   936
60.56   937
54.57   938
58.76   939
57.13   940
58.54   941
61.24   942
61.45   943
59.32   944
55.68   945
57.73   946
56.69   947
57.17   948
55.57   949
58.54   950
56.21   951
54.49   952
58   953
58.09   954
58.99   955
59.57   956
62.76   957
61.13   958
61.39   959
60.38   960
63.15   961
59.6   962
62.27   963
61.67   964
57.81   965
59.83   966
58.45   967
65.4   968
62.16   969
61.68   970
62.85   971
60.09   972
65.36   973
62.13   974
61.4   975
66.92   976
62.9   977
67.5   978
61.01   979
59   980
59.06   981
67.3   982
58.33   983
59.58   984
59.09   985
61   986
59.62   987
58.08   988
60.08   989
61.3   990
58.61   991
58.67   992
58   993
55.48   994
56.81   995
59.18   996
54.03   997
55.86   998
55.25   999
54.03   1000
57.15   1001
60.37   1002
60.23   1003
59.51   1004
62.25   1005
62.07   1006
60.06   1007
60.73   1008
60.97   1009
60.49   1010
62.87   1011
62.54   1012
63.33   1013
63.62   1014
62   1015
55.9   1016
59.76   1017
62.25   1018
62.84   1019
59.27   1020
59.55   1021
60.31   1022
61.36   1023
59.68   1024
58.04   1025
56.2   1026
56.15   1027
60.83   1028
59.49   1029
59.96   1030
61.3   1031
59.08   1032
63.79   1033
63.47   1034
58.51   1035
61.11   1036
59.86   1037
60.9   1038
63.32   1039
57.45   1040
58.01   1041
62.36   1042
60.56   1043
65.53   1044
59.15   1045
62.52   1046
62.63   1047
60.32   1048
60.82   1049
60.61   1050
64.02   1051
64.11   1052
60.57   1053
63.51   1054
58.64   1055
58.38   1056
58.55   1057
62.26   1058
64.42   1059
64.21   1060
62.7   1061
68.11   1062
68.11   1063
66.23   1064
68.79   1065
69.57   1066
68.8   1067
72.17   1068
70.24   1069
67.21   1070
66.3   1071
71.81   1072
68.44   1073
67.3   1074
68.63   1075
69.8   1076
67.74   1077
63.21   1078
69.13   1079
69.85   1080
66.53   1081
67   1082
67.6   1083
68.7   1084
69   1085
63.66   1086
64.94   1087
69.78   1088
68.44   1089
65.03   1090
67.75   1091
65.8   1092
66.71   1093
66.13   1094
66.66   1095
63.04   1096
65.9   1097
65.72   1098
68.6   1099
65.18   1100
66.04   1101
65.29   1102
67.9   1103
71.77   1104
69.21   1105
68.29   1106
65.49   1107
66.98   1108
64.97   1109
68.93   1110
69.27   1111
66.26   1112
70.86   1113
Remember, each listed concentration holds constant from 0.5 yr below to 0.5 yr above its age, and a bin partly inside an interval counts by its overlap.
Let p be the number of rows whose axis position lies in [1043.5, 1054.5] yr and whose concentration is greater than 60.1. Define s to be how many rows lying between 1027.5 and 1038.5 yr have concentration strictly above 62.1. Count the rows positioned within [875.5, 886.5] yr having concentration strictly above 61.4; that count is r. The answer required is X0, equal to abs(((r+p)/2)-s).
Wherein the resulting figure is 5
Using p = 10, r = 4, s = 2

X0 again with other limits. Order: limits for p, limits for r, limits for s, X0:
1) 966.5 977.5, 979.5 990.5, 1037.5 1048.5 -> 0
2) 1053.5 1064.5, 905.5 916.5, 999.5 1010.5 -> 4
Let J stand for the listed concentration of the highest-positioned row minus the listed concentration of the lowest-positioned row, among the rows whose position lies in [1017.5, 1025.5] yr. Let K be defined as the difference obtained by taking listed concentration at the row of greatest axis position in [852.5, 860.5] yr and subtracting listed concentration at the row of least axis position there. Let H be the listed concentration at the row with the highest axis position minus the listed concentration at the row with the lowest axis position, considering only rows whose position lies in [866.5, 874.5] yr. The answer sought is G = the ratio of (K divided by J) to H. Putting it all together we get -4.1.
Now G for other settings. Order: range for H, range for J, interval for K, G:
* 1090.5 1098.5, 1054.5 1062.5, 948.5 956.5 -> -0.2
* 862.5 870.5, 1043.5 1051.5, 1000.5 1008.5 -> 1.6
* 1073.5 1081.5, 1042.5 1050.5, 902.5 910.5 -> -94.5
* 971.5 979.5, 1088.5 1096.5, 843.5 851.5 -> -0.6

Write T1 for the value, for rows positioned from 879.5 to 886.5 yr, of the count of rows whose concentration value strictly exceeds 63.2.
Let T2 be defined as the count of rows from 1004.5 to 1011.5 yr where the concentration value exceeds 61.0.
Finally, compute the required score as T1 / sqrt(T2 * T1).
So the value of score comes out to 0.6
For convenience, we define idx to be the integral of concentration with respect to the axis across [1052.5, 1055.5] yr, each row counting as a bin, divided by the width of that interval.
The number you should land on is 61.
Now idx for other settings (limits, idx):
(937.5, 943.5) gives 59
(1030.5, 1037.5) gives 61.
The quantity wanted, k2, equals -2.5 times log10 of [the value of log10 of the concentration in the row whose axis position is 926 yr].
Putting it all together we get -0.62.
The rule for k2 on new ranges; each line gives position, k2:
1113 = -0.67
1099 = -0.66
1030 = -0.62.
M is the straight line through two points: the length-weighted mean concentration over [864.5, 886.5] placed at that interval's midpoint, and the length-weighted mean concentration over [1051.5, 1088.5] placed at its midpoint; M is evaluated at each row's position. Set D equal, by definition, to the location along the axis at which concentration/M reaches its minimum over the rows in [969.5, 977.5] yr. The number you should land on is 972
